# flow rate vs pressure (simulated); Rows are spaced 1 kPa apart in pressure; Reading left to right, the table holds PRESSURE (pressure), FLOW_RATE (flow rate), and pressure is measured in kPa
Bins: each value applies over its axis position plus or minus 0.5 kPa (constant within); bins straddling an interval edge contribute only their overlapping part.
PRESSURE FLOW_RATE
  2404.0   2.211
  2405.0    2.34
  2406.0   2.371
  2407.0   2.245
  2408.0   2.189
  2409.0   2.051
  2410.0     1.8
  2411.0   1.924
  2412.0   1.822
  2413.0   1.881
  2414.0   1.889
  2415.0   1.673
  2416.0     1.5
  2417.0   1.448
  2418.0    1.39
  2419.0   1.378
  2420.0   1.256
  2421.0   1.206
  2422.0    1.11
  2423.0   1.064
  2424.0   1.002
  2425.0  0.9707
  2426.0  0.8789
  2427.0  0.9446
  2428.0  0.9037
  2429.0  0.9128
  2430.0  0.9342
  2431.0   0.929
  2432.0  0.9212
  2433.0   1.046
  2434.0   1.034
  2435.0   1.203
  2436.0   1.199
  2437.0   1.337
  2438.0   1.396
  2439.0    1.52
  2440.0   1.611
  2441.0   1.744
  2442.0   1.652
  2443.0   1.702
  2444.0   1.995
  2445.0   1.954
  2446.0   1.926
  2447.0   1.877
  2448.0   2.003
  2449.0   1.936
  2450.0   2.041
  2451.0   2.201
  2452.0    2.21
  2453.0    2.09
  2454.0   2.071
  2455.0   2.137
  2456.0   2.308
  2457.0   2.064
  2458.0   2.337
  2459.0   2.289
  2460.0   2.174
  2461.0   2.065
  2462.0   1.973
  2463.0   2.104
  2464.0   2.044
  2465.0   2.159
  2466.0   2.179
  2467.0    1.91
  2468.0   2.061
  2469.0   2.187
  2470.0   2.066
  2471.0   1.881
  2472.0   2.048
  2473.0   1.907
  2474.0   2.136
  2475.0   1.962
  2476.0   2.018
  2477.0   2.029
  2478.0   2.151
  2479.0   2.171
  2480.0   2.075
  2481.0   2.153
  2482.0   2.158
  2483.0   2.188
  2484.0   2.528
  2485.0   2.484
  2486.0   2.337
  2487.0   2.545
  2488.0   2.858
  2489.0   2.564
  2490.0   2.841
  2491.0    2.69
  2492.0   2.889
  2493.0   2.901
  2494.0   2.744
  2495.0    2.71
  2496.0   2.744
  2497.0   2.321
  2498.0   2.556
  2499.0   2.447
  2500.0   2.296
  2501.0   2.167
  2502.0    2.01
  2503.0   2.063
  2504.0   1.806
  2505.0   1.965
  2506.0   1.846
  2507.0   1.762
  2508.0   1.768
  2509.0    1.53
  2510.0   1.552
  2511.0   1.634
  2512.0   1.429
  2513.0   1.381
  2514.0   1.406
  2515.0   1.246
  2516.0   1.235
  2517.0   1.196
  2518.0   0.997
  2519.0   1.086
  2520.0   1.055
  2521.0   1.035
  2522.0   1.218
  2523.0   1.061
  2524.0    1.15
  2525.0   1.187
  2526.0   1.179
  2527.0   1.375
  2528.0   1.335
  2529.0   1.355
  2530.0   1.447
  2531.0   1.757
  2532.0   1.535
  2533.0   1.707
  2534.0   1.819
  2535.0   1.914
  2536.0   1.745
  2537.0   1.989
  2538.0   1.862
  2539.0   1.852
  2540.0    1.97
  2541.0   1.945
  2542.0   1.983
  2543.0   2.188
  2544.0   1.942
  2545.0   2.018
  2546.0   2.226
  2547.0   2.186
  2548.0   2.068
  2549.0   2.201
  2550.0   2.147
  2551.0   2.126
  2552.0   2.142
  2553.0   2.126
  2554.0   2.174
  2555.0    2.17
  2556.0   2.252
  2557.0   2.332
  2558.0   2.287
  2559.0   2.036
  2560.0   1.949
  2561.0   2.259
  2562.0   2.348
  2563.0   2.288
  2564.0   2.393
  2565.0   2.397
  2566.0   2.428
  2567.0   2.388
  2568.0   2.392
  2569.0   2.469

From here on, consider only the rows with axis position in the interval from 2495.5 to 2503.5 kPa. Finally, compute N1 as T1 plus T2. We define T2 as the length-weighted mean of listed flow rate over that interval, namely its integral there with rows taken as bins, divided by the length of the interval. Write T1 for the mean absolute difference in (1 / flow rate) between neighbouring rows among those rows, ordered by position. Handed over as 2.36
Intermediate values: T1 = 0.032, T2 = 2.3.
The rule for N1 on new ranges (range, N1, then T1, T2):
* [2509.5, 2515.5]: 1.49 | 0.050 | 1.4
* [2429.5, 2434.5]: 1.01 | 0.039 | 1.0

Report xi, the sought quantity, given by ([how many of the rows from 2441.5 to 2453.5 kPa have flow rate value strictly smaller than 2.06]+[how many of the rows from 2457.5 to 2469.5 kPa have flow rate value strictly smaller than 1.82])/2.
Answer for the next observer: 4.5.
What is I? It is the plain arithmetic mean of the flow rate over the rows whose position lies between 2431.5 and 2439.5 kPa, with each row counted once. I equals 1.21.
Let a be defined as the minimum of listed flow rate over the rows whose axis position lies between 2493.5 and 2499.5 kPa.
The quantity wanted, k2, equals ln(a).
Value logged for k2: 0.8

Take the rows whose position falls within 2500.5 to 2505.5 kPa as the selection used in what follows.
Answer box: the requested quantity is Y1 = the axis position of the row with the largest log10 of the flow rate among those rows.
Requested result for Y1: 2501.0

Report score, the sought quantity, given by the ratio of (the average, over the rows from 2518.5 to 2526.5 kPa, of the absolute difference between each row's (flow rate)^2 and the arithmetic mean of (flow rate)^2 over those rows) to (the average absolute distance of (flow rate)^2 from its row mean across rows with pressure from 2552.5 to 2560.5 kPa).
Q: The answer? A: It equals 0.34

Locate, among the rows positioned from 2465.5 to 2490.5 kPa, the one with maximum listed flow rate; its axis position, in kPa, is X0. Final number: 2488.0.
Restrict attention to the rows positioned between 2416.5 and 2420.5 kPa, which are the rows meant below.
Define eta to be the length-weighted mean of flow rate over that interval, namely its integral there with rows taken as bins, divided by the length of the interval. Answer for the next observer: 1.4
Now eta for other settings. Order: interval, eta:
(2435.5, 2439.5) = 1.4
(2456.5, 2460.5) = 2.2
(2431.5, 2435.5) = 1.1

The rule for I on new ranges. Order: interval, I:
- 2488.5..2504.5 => 2.48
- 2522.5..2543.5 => 1.64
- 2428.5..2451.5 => 1.52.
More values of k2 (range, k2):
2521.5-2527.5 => 0.1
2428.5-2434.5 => -0.1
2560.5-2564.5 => 0.8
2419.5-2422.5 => 0.1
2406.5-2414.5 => 0.6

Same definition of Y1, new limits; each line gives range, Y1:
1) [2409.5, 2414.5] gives 2411.0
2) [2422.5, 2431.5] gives 2423.0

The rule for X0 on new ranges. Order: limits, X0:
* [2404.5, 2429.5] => 2406.0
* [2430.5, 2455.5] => 2452.0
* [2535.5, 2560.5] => 2557.0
